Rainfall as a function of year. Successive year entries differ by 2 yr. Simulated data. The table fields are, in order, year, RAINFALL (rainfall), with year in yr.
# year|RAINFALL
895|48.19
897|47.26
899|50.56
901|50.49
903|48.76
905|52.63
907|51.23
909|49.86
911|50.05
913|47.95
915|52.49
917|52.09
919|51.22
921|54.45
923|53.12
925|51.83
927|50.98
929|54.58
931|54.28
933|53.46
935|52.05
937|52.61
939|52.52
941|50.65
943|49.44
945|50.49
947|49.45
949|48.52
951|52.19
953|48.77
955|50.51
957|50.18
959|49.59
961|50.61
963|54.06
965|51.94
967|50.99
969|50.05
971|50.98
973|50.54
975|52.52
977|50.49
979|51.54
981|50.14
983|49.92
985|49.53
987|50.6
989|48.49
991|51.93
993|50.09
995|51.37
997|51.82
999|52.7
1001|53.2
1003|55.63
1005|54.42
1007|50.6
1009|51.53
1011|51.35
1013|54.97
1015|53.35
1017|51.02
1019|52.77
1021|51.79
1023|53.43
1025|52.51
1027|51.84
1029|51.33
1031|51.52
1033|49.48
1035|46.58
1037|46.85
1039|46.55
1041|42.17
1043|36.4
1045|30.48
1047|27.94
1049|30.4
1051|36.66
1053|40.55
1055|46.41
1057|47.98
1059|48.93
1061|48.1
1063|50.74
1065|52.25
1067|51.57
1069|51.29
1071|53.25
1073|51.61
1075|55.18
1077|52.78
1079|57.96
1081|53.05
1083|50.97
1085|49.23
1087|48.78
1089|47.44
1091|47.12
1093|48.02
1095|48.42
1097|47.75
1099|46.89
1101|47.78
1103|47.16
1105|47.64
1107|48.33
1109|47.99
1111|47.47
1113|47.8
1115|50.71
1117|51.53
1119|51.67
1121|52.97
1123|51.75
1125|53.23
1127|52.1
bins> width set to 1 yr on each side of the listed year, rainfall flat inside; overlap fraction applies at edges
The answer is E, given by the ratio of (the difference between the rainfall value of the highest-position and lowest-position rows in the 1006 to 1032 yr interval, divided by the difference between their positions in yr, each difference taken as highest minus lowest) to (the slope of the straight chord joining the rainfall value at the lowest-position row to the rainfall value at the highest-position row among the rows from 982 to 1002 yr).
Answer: 0.2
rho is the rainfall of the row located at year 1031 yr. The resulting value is 51.52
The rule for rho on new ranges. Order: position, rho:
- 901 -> 50.49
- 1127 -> 52.1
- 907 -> 51.23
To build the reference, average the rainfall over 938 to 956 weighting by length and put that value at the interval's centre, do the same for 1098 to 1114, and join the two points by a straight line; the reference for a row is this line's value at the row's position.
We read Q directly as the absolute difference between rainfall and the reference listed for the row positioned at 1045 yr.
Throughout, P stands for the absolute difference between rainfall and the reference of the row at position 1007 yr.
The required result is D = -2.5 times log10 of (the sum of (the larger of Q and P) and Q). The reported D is -3.9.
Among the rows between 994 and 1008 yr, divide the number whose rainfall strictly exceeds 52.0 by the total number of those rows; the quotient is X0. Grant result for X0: 0.6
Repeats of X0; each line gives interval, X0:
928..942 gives 0.9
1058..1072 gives 0.3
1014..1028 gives 0.6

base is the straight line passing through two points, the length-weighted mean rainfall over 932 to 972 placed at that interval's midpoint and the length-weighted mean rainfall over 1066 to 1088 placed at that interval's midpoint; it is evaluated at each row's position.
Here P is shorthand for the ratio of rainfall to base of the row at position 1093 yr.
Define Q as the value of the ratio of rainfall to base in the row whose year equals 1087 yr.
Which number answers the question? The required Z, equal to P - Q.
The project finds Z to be -0.02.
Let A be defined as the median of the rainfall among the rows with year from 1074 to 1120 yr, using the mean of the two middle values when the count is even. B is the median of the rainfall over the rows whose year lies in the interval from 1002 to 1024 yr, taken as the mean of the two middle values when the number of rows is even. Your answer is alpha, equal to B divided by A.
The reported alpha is 1.09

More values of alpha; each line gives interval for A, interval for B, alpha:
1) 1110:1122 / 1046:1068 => 0.94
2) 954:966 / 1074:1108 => 0.96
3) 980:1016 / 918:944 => 1.02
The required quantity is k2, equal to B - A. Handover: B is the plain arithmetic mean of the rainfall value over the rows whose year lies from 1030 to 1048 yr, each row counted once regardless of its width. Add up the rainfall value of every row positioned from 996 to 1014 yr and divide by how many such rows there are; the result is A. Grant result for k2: -10.9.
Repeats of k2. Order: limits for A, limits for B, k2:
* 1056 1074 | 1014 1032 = 1.5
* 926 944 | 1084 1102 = -4.3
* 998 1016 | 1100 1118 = -4.6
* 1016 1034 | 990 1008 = 0.7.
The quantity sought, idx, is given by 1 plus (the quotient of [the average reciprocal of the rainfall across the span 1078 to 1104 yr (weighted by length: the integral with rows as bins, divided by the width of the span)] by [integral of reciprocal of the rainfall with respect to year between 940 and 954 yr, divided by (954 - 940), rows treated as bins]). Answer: 2.02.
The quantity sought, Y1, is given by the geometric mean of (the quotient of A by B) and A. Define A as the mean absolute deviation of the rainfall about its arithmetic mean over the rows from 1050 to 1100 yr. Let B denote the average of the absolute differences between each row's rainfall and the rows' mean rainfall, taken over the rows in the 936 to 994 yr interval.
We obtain 3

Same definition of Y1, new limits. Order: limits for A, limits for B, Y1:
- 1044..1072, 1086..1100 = 11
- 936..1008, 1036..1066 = 0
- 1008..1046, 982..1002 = 4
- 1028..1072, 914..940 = 6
